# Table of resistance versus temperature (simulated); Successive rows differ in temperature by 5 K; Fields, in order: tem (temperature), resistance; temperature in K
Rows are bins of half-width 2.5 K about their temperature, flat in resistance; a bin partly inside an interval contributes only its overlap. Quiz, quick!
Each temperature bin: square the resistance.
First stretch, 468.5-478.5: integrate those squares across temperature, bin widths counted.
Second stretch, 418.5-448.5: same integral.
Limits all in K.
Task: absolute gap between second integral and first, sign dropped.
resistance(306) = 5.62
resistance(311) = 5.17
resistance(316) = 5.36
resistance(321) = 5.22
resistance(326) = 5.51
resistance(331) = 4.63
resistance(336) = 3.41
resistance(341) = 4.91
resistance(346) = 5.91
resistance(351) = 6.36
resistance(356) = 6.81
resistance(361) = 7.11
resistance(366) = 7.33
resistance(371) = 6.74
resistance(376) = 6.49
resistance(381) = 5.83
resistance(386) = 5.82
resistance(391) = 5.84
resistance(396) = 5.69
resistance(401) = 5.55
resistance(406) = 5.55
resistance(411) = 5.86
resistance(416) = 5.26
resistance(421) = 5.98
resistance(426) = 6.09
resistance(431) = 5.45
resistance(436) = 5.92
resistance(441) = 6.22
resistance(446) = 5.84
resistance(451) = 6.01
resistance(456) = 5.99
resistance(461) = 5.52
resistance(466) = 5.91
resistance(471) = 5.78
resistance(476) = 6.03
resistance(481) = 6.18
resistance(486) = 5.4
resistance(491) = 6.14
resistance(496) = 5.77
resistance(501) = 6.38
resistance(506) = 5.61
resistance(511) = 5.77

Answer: 703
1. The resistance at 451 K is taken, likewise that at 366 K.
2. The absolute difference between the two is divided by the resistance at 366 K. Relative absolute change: 0.180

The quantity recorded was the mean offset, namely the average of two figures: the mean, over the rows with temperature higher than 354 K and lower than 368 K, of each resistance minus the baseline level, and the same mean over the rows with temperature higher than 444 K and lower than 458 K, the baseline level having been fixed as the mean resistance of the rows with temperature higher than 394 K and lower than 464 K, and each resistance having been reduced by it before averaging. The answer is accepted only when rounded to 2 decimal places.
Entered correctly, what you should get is 0.73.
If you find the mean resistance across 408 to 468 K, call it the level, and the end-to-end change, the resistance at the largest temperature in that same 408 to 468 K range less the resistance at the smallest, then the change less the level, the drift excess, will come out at -5.8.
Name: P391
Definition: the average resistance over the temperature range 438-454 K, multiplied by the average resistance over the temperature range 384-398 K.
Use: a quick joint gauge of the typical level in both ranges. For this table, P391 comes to 35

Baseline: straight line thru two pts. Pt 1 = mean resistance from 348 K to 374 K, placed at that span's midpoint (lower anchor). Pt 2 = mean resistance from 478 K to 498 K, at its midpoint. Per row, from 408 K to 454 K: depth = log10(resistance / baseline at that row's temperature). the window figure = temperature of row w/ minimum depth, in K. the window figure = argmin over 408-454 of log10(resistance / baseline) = 416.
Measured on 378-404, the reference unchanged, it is 401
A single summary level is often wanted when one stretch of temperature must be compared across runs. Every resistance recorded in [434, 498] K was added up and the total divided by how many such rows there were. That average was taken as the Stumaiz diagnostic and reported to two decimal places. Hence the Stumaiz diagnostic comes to 5.90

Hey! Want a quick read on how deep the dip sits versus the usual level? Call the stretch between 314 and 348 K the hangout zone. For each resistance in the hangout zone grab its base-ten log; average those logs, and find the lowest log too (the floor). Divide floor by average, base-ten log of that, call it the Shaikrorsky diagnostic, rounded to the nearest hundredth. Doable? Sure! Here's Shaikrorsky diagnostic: -0.11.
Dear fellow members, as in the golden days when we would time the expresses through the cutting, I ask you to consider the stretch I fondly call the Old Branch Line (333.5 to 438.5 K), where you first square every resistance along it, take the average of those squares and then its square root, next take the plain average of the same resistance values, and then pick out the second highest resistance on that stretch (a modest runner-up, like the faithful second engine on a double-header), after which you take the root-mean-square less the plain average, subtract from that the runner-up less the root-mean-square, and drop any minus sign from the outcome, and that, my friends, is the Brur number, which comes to 1.1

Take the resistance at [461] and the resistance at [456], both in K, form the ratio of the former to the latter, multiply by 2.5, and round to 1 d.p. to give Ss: 2.3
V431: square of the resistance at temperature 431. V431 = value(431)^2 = 29.7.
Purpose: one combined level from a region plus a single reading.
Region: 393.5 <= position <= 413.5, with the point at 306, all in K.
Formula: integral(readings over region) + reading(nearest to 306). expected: 119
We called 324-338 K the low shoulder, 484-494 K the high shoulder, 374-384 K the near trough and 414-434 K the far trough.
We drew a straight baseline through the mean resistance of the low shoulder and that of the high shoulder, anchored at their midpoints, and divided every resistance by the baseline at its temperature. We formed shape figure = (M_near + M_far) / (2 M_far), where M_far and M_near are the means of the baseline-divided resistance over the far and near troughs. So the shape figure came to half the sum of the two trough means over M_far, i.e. 1.08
